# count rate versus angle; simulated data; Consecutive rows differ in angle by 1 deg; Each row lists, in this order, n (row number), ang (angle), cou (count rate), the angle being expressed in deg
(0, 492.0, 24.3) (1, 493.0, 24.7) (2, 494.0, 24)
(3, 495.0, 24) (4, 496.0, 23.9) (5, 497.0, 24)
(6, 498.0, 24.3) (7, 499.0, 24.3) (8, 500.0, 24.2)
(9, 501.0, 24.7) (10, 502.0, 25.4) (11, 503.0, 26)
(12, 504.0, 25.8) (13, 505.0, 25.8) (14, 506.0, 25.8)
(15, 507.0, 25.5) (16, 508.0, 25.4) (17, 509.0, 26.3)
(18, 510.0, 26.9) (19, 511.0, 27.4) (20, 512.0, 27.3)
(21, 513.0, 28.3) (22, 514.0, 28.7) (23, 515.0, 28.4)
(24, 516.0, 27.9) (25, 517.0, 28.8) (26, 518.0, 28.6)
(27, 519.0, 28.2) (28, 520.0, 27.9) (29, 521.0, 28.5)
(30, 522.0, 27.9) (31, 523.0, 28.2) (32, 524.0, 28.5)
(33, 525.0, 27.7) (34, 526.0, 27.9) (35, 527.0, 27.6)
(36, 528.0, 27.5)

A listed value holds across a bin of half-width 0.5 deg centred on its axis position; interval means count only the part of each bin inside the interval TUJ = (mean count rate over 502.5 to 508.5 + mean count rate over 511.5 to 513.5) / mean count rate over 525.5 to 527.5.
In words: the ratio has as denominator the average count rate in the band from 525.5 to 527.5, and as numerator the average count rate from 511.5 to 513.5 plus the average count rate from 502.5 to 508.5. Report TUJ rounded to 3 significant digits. 1.93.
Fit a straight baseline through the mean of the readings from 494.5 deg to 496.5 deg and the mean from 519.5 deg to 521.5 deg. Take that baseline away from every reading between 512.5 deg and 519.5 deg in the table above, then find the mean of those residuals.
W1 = 1.0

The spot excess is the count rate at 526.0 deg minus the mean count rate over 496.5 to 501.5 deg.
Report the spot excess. 3.6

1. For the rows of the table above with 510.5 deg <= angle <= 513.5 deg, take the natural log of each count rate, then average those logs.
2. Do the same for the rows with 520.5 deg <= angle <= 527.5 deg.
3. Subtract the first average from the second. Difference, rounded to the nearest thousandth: 0.014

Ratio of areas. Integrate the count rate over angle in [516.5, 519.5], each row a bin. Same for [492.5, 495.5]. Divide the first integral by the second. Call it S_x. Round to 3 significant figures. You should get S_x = 1.18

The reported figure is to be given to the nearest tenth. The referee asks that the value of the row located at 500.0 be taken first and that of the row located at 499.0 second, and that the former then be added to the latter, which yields 48.5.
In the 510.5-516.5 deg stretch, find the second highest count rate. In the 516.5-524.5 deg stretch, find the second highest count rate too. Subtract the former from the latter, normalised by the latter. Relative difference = 0.007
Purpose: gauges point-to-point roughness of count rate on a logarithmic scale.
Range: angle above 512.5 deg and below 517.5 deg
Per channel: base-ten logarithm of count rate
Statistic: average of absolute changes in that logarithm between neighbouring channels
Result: 0.0080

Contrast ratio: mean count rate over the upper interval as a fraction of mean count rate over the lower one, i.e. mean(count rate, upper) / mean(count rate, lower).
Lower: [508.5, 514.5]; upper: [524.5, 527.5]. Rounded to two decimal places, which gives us 1.01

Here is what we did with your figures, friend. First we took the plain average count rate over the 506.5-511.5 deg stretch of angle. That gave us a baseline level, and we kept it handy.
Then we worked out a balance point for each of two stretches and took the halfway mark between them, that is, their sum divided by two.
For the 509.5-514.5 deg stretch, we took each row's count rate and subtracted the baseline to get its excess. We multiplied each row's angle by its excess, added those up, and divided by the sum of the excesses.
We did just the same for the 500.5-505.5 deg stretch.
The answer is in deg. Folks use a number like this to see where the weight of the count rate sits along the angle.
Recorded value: 507.5 deg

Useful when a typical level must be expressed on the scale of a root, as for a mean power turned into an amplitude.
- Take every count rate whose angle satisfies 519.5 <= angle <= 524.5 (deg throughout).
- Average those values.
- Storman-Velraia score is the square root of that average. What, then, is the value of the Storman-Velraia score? 5.31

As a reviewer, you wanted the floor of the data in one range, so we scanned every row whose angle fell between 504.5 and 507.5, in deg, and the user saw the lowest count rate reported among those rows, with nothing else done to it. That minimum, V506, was 25.5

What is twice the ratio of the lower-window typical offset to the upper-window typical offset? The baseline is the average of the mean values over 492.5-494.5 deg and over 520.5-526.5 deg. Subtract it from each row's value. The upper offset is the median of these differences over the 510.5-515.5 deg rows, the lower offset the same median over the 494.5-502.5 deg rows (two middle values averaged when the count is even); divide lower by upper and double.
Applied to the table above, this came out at -1.9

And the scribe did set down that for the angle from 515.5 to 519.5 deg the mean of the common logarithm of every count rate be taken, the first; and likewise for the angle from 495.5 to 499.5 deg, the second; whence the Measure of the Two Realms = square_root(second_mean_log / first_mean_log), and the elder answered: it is 0.975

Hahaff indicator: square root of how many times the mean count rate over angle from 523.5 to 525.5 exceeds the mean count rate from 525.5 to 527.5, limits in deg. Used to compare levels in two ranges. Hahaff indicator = 1.01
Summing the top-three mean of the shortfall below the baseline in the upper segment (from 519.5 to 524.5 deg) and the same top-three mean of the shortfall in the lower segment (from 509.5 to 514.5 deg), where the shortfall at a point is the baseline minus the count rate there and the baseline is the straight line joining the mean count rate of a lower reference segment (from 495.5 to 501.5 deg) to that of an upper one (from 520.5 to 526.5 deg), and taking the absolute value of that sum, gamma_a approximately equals 1.19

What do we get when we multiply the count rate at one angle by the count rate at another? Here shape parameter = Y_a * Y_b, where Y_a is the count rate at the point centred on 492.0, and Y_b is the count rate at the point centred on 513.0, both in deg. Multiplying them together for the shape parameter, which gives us 688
